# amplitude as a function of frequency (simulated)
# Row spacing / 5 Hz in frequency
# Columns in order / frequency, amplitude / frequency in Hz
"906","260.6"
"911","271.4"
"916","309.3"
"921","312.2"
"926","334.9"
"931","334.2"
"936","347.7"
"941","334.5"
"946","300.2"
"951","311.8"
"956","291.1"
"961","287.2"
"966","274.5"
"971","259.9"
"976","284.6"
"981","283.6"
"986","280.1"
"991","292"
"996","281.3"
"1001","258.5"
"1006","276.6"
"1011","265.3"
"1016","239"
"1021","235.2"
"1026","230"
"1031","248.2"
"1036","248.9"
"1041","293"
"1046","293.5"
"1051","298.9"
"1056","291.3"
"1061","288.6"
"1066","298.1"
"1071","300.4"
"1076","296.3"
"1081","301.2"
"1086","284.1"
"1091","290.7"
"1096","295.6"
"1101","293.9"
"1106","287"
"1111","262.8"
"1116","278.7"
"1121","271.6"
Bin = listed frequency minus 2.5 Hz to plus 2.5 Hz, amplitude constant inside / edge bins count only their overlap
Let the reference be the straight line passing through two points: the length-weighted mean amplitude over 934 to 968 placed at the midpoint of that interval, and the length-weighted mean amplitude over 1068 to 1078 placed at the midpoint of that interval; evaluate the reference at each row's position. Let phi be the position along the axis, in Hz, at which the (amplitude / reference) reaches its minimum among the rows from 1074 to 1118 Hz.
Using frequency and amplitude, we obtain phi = 1111 Hz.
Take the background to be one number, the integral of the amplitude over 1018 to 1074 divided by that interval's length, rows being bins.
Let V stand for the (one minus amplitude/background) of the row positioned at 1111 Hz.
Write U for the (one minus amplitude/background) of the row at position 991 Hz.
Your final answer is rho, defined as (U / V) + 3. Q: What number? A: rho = 1.6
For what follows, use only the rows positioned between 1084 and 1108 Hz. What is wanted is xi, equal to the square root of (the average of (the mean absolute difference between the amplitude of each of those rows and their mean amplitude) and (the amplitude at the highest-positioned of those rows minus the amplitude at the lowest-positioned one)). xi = 2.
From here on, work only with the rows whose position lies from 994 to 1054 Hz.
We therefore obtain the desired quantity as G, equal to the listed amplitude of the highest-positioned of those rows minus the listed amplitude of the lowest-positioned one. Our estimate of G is 18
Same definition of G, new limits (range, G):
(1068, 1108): -13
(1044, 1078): 3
